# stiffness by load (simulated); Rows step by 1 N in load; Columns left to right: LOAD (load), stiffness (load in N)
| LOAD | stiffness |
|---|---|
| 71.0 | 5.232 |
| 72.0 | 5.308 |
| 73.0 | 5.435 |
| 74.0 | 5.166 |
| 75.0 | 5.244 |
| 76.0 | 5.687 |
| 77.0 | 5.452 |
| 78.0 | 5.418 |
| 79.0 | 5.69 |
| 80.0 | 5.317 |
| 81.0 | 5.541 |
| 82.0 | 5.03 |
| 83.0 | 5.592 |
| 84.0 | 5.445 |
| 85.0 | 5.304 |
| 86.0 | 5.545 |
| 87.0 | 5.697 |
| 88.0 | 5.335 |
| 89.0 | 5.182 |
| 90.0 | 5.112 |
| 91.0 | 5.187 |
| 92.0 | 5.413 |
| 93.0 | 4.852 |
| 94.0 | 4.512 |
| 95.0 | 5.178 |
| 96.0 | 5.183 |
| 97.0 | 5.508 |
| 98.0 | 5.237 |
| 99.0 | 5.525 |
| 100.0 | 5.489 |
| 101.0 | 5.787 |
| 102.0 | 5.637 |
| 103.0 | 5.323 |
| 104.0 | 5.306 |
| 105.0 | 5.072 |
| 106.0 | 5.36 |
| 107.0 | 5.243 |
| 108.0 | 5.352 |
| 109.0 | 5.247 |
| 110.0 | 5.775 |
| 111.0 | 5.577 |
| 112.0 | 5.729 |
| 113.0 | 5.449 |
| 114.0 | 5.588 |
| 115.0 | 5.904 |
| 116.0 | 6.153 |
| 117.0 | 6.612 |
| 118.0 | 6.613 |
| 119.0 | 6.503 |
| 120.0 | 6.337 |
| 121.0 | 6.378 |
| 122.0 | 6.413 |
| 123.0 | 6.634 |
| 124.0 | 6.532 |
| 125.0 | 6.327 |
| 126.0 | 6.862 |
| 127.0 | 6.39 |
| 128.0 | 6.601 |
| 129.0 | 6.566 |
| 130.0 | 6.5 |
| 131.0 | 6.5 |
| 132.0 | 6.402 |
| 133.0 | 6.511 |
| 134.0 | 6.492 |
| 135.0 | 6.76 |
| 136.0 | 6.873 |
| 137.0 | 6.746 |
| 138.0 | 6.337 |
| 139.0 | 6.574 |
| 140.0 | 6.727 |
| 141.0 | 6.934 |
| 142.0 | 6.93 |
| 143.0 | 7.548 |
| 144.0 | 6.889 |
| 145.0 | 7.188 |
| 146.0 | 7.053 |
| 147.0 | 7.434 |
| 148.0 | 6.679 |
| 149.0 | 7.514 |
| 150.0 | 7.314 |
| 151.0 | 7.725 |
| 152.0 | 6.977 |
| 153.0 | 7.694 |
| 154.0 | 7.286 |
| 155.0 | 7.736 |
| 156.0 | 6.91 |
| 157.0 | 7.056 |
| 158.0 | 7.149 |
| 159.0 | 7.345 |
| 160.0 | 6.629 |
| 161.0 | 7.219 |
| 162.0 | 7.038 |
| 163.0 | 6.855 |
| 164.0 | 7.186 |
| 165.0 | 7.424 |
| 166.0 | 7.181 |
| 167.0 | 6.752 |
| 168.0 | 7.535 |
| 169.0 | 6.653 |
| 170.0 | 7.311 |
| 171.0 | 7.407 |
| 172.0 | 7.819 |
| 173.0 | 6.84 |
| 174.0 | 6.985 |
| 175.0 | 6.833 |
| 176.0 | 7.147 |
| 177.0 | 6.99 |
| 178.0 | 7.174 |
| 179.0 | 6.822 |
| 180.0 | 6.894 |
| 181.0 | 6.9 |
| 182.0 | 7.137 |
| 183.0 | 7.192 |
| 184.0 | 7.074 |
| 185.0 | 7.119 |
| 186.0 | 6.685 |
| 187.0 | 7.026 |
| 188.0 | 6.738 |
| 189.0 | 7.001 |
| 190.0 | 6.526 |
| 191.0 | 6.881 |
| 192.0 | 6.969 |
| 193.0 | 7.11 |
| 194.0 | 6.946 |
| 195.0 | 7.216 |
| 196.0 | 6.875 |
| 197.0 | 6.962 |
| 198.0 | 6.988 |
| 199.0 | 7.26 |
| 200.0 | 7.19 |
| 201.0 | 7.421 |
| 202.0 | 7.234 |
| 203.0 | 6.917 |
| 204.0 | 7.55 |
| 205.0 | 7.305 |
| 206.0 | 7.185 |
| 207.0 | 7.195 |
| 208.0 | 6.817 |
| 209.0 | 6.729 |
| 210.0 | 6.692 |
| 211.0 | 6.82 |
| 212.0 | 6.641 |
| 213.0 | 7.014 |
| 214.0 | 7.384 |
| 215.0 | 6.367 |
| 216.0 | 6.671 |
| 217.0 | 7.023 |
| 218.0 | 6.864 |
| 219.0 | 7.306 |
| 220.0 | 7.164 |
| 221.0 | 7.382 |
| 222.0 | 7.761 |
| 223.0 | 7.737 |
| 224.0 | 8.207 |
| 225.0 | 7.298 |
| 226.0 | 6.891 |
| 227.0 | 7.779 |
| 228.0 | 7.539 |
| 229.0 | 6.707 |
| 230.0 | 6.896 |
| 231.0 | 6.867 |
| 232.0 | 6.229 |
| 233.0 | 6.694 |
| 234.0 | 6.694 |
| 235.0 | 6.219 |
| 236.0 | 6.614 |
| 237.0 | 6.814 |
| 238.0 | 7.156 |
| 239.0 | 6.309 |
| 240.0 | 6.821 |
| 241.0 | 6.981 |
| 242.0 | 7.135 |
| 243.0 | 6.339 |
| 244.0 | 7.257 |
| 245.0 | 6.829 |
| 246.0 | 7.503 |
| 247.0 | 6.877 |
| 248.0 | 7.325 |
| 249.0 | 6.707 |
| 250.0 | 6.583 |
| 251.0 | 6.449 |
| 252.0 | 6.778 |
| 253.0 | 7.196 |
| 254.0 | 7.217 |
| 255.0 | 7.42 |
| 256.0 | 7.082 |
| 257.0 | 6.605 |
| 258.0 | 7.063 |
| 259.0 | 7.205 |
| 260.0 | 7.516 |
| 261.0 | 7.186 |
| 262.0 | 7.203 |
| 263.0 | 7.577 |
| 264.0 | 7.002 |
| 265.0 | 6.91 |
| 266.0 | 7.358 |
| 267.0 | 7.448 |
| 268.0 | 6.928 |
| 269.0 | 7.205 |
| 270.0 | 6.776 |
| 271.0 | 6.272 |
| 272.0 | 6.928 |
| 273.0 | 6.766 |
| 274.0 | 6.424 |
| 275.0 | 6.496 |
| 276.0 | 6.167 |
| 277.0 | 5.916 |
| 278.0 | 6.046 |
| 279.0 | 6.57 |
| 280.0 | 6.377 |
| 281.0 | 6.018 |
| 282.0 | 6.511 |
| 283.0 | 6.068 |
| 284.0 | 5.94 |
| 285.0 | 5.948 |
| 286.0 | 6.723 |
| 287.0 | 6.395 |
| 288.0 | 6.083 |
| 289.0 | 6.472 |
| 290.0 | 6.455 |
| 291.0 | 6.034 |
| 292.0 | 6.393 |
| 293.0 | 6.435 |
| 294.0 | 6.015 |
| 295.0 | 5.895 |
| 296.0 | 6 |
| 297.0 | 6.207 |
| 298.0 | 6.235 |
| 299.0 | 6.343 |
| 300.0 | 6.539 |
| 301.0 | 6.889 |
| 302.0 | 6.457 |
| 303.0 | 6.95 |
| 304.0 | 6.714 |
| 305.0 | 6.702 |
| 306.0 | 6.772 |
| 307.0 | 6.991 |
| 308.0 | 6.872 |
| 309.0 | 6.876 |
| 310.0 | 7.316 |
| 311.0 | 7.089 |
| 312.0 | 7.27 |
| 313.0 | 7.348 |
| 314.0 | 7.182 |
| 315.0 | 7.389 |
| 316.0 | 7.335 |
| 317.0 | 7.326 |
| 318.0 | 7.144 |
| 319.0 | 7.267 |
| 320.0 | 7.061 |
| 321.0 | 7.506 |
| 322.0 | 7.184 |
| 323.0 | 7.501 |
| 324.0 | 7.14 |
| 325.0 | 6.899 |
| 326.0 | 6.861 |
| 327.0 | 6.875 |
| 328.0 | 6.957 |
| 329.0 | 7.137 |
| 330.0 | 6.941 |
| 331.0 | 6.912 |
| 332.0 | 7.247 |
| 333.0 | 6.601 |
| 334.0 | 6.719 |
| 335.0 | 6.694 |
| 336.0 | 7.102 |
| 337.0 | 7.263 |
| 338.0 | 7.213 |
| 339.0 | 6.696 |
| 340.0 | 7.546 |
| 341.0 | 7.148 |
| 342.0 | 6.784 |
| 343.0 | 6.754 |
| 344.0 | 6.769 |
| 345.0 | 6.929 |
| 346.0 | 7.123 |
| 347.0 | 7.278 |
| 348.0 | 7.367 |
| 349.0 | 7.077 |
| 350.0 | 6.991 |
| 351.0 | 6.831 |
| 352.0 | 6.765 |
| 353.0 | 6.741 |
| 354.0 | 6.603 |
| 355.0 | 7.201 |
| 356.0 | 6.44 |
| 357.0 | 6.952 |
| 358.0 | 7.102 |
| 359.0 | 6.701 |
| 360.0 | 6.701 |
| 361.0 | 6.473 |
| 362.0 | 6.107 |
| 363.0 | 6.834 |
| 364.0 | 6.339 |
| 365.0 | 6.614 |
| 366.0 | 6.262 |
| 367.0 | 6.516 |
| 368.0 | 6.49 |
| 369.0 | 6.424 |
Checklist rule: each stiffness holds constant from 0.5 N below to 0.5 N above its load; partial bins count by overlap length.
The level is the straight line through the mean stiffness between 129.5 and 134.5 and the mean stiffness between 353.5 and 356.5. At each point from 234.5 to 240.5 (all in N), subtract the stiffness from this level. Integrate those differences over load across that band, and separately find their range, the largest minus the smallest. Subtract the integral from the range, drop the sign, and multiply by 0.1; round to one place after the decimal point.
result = 0.1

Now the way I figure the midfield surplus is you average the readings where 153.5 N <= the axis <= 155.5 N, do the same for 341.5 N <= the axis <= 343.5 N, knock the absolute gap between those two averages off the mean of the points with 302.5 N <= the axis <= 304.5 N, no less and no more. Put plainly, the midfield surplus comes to 6.09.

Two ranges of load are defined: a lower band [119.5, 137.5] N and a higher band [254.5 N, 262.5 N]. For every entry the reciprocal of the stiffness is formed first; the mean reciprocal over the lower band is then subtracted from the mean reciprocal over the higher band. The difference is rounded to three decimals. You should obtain -0.013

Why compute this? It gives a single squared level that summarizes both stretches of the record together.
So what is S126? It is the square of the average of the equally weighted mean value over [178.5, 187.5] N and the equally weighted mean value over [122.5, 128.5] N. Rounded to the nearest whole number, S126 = 46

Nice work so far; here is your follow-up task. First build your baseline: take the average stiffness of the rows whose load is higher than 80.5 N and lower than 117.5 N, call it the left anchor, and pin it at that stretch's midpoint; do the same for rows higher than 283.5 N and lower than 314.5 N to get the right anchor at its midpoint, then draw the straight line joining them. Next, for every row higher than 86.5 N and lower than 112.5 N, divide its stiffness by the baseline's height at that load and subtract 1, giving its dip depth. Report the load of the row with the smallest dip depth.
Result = 94.0 N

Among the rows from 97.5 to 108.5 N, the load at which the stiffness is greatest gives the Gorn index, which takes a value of 101.0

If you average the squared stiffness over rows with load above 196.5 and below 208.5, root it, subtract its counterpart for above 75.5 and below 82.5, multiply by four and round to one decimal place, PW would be 6.9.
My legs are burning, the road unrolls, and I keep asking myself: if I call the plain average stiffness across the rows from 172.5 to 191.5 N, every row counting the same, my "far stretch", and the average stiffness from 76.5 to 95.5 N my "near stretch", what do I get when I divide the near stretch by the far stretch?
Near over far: 0.76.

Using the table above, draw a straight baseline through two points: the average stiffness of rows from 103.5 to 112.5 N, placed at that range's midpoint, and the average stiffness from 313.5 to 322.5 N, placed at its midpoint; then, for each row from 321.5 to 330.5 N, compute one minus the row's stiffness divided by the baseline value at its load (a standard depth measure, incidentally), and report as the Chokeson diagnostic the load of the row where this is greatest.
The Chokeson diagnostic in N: 326.0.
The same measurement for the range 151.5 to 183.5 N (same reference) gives 169.0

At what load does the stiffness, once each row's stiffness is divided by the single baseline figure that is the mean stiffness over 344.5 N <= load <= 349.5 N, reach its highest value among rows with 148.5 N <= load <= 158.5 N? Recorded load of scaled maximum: 155.0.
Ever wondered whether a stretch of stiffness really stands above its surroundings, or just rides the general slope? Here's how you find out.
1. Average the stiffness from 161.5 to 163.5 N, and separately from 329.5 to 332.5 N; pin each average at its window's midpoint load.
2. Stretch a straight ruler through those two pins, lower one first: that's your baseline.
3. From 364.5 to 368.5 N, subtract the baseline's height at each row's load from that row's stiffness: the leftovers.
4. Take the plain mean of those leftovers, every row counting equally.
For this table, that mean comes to -0.6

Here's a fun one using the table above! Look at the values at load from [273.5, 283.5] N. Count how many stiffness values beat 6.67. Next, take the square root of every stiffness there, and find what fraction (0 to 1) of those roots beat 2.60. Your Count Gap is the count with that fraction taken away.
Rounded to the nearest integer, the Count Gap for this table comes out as 0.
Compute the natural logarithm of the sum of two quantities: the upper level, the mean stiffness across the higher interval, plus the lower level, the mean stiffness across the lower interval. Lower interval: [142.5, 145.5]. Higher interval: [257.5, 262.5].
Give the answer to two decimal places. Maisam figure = 2.67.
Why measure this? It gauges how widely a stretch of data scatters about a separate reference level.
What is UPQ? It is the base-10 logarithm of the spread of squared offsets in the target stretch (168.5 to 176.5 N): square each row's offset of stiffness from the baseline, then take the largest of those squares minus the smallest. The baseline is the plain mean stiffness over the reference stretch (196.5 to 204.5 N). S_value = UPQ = -0.4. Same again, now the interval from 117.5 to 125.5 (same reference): -0.4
